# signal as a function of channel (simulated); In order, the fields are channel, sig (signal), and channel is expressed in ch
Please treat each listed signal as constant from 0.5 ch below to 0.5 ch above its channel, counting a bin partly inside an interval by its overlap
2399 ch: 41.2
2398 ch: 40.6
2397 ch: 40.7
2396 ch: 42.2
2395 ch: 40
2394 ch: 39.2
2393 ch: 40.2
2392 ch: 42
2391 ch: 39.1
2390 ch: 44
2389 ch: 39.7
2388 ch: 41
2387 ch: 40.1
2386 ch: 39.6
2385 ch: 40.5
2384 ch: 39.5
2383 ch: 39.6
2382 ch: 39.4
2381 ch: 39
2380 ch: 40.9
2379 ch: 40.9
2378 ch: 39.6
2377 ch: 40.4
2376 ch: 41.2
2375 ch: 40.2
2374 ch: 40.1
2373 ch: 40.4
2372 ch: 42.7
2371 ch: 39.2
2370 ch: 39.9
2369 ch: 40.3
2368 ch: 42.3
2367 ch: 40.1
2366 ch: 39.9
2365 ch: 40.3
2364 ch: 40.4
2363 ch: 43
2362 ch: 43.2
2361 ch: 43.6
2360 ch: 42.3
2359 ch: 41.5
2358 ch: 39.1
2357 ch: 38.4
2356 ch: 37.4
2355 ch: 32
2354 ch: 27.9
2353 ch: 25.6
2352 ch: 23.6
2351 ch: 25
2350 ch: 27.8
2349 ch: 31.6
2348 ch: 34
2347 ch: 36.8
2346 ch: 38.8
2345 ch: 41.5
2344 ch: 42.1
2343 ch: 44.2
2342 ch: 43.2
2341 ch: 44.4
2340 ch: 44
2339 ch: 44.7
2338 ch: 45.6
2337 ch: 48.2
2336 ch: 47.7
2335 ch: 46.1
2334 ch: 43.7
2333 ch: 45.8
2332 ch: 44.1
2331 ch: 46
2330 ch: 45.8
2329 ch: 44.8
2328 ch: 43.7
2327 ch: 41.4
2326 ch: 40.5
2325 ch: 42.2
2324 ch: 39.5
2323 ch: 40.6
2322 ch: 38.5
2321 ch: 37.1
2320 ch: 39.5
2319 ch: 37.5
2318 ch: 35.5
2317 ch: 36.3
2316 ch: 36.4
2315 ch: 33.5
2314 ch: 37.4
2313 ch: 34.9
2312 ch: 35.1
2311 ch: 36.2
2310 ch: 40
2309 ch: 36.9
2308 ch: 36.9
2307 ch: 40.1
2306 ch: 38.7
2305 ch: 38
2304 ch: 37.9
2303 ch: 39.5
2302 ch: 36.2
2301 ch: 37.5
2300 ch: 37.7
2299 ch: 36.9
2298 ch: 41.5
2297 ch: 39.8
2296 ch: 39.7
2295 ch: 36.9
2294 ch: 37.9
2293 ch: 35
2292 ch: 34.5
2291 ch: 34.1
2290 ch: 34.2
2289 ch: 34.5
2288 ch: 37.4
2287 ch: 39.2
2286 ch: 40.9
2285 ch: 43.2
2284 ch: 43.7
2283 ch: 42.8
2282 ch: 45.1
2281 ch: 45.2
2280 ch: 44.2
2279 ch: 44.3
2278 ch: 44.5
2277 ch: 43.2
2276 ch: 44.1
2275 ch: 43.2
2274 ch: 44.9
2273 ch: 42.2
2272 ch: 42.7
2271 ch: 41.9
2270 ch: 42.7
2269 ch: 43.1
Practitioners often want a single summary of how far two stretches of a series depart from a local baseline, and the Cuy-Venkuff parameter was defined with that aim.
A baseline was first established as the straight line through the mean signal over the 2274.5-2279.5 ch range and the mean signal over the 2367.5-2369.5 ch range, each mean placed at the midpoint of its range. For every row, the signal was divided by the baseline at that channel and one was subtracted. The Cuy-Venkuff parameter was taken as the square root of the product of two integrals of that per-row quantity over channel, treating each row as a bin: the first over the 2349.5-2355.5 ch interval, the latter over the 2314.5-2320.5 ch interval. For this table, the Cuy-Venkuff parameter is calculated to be 1.4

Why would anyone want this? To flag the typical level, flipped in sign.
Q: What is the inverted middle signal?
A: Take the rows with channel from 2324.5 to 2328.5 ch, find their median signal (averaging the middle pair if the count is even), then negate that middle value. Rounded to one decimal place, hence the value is -41.8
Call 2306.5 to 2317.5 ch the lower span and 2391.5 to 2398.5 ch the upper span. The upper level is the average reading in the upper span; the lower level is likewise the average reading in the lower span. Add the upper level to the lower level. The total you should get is 77.4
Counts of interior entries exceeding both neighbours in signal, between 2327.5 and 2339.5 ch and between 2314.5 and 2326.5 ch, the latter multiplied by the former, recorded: 12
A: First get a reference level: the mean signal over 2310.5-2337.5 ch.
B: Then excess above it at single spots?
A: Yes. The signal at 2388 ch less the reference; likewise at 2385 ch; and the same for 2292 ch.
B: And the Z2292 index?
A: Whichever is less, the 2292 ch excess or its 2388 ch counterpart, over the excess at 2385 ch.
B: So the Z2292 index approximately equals 37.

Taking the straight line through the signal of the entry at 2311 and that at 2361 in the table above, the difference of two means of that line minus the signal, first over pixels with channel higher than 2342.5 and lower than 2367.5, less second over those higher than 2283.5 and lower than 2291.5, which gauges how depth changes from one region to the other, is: 12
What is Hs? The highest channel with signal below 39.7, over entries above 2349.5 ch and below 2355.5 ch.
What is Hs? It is 2355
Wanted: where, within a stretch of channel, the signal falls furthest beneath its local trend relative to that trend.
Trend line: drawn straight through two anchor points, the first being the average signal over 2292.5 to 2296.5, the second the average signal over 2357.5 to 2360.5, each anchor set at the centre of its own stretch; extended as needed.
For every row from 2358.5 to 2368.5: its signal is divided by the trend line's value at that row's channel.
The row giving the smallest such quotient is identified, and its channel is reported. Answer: 2366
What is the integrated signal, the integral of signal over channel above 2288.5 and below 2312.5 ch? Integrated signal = 896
